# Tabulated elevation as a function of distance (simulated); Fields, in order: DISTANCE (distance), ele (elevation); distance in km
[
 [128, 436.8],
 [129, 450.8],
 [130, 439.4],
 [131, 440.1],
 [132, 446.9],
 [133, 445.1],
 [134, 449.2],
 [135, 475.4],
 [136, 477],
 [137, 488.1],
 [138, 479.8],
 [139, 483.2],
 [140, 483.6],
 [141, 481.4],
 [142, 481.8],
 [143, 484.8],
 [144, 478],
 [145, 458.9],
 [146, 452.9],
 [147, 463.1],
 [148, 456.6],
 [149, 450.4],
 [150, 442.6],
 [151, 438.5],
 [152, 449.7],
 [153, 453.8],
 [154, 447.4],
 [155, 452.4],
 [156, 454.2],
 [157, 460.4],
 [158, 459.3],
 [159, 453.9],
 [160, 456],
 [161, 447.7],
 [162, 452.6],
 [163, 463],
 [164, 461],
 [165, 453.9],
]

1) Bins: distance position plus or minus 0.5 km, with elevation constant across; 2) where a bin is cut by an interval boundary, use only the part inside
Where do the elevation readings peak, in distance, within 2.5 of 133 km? 135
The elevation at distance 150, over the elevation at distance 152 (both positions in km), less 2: -1.02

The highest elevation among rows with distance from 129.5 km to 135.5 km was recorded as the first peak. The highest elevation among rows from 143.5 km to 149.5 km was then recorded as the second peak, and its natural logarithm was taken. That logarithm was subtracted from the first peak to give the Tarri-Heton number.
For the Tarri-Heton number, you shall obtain 469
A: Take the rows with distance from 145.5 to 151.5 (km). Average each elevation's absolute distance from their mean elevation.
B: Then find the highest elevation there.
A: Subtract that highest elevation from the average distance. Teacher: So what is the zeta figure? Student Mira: -456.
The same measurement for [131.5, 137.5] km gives -472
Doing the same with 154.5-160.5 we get -458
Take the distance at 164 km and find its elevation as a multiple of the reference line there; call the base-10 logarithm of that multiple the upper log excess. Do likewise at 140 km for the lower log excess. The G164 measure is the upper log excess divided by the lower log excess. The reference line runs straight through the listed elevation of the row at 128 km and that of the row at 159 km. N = 0.11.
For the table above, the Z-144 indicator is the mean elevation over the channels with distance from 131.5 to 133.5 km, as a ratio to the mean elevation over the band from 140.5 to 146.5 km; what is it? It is 0.94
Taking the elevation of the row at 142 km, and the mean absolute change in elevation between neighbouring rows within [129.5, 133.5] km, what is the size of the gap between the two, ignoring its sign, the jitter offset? 479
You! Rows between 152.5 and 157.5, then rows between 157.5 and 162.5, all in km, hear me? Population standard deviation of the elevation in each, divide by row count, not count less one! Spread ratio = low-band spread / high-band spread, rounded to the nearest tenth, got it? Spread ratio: 1.1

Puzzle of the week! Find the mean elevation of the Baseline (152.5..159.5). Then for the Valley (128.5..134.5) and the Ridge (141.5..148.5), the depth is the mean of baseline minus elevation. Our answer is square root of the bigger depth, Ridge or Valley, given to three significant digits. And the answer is 3.04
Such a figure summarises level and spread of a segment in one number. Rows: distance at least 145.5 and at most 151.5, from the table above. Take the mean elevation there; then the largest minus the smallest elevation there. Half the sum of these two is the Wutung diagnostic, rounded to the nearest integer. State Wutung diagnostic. 238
